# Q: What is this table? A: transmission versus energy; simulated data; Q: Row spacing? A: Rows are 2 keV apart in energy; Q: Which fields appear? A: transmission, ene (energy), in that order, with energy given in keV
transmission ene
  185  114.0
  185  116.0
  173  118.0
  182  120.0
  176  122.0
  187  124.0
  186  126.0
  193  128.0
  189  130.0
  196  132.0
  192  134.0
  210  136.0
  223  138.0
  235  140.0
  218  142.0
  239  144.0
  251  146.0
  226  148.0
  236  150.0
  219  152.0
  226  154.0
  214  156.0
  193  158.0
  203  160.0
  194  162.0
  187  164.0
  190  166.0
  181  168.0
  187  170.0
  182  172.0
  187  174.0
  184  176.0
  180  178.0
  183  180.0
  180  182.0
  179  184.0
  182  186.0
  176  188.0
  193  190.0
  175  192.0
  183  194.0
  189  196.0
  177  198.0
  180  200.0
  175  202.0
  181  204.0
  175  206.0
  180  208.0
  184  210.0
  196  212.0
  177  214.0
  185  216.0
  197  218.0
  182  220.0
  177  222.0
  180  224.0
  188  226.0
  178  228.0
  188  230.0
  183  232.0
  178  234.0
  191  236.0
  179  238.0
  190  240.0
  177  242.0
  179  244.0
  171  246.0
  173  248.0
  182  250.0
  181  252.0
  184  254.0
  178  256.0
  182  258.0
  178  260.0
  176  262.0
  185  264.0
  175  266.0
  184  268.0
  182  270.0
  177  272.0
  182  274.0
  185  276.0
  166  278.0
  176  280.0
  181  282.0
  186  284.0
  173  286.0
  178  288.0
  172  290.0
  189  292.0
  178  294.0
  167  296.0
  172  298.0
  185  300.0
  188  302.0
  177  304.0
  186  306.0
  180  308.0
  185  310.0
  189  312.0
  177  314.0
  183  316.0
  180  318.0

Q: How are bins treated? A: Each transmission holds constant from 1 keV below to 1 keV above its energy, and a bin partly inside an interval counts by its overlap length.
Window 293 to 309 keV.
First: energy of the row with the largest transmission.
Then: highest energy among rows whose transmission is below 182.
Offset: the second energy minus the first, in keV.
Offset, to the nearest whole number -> 6 keV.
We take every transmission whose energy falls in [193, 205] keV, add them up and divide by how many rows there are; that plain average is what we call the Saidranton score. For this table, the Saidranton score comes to 181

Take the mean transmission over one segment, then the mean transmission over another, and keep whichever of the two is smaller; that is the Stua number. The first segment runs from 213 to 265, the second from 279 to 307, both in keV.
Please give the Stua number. 179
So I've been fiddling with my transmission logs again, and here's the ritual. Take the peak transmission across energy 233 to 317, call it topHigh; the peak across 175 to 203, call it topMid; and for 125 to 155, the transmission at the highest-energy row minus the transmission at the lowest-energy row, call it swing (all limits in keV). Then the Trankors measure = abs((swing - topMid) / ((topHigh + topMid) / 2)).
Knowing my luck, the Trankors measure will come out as 0.80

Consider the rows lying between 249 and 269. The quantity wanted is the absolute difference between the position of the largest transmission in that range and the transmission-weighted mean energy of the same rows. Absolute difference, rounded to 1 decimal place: 5.0 keV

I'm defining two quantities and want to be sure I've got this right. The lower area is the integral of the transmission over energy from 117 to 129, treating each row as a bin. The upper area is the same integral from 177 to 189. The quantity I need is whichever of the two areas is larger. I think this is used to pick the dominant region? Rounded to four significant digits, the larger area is 2194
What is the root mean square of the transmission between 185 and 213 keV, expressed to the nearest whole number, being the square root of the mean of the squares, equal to 182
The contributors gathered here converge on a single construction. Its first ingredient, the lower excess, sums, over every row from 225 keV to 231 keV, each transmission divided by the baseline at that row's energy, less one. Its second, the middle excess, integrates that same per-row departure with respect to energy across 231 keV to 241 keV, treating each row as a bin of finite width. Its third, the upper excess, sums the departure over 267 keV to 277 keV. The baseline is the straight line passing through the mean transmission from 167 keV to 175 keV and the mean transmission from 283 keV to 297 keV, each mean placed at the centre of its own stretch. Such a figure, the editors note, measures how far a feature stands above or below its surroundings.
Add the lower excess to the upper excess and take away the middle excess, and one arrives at -0.04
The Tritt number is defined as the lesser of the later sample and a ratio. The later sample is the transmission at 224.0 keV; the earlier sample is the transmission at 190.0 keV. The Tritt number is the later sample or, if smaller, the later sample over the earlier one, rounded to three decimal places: 0.933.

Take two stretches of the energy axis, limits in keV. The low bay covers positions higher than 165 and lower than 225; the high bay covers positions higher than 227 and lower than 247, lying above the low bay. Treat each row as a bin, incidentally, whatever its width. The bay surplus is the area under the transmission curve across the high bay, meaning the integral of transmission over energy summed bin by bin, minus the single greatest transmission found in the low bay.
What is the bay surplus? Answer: 3431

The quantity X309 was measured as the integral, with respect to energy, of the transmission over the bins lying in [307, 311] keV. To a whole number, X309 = 730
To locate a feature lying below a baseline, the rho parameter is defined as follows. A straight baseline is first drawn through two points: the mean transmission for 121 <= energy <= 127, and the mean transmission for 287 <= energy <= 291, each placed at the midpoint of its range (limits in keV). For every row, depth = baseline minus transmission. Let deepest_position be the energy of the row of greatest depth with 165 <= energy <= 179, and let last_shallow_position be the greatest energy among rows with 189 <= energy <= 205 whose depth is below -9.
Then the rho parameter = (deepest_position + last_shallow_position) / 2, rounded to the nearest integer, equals 187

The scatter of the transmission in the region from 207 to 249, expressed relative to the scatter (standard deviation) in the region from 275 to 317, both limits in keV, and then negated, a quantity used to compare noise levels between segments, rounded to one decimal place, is -1.0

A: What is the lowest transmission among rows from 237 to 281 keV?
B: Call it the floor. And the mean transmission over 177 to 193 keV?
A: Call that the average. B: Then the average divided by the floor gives 1.09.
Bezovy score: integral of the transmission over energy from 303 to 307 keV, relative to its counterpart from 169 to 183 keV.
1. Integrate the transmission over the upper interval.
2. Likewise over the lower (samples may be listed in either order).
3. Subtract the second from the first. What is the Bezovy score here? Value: -1840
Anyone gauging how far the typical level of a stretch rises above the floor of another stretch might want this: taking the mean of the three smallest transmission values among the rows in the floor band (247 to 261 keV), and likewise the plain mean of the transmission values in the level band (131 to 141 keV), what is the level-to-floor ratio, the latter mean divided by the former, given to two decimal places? 1.20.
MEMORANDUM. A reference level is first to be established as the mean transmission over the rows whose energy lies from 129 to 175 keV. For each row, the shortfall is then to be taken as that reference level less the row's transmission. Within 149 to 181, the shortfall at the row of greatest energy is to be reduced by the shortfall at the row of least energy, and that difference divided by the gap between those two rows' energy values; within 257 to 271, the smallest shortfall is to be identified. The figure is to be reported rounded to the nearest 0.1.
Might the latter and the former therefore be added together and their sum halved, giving 12.3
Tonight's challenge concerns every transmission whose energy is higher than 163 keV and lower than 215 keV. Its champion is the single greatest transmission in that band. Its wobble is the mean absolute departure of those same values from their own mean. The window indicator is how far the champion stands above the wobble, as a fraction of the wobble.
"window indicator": 44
